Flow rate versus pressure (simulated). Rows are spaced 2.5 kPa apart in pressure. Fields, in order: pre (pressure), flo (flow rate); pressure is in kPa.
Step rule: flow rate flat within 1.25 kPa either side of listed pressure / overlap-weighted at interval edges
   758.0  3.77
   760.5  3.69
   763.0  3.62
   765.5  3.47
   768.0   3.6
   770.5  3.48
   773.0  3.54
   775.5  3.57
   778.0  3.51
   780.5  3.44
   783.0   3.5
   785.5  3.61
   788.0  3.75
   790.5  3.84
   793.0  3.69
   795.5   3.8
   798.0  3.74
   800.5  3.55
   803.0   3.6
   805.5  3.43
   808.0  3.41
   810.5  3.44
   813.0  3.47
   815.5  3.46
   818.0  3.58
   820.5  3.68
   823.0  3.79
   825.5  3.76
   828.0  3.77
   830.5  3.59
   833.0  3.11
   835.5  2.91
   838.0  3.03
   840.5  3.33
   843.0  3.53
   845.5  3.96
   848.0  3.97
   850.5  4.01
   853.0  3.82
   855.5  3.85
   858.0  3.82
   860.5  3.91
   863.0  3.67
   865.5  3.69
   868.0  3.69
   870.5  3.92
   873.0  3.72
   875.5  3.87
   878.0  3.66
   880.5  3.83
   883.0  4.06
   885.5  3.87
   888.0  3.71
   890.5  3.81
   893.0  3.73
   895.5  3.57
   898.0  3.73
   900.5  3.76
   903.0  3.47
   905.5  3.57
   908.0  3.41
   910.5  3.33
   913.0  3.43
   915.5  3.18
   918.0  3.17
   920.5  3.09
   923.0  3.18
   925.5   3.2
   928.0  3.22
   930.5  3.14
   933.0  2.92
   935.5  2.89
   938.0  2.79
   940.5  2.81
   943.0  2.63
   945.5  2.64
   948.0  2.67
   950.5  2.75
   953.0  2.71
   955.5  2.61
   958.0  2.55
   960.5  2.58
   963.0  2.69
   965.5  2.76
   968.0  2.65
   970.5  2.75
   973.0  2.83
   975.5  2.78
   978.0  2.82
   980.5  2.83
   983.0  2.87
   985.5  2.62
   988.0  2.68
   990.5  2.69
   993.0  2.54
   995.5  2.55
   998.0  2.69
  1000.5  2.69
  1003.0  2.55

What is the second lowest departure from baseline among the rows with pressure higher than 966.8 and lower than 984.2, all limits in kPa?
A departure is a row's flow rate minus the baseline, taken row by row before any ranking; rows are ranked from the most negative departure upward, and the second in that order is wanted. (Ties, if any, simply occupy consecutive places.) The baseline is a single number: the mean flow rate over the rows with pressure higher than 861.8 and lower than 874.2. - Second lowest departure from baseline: -1.0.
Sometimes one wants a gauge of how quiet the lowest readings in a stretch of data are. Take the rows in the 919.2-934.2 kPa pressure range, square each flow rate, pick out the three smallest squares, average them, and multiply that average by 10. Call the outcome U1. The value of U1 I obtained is 93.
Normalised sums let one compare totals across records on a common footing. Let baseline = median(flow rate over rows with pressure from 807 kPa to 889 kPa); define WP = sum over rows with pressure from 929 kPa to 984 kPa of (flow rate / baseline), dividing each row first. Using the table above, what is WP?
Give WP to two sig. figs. 16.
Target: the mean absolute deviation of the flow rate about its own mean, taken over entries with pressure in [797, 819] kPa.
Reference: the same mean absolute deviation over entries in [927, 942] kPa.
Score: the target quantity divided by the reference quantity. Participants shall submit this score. 0.60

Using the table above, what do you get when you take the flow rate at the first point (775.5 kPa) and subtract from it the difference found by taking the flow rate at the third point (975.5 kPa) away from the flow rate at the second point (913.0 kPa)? 2.92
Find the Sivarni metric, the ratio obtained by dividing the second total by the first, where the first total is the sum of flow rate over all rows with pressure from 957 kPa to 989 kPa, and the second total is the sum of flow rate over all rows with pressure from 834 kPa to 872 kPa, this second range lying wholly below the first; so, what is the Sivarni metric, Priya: 1.6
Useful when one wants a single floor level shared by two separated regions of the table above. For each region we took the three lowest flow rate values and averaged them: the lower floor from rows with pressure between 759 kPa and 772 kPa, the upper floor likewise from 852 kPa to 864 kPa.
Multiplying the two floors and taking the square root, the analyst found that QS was 3.6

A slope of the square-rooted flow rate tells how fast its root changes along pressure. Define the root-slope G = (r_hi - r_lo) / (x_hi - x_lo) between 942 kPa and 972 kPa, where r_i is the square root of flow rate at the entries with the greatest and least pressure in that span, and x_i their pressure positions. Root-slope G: 0.001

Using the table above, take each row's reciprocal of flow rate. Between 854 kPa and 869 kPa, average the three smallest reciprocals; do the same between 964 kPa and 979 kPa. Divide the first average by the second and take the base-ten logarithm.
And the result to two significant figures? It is -0.14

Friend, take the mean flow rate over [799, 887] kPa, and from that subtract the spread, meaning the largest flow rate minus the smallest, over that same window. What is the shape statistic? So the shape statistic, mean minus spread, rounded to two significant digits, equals 2.5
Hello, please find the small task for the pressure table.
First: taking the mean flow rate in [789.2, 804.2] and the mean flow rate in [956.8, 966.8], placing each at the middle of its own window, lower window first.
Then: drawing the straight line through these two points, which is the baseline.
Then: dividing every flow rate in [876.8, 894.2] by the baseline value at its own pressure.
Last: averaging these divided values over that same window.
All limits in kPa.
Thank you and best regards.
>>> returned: 1.22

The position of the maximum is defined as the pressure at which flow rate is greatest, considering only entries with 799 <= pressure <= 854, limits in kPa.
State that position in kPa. 850.5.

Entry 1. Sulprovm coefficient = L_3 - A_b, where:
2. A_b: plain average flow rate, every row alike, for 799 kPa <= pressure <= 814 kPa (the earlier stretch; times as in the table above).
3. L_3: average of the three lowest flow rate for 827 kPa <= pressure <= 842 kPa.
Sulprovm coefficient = -0.47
